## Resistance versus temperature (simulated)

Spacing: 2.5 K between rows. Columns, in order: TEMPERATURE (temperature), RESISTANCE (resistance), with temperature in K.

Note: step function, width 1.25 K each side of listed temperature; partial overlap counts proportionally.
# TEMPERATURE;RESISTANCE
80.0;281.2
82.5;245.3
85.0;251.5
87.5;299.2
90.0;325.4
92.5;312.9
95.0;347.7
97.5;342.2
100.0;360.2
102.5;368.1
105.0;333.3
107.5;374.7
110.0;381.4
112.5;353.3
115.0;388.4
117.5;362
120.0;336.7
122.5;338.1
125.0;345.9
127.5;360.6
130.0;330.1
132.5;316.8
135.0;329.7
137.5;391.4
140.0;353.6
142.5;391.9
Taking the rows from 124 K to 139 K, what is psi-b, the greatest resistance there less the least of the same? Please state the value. 75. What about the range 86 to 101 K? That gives 61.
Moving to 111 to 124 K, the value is 52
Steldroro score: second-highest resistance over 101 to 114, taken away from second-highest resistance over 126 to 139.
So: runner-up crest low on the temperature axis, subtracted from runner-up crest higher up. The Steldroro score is -14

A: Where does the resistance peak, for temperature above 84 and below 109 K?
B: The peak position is 107.5 K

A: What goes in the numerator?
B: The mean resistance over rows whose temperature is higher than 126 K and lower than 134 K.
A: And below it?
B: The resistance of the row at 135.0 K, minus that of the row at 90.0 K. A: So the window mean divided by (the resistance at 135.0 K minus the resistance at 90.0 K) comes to 78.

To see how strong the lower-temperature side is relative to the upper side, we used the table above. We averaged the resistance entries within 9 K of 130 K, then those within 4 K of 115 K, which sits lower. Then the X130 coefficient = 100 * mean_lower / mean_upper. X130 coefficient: 107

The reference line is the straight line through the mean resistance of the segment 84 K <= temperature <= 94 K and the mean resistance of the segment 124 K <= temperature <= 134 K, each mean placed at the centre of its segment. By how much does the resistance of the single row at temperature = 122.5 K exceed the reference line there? 6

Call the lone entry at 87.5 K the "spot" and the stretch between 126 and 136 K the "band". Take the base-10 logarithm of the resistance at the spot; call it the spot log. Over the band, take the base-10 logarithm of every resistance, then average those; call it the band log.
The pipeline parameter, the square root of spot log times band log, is 2.50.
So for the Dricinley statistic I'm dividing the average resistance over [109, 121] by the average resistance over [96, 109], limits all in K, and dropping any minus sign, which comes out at 1.02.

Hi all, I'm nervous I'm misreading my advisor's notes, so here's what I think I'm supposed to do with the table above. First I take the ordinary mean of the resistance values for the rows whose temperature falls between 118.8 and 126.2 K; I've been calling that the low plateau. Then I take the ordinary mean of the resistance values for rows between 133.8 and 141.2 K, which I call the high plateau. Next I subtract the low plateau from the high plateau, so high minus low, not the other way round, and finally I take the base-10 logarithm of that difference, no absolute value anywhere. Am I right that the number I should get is 1.3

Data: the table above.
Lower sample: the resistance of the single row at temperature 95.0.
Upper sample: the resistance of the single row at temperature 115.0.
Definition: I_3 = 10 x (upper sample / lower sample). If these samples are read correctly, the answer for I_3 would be 11.2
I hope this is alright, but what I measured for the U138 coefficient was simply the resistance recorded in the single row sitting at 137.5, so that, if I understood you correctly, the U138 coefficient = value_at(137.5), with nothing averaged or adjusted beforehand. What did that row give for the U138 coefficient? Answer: 391.4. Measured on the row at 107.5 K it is 374.7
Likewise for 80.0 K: 281.2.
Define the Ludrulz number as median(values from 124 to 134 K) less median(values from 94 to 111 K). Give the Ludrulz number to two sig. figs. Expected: -22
